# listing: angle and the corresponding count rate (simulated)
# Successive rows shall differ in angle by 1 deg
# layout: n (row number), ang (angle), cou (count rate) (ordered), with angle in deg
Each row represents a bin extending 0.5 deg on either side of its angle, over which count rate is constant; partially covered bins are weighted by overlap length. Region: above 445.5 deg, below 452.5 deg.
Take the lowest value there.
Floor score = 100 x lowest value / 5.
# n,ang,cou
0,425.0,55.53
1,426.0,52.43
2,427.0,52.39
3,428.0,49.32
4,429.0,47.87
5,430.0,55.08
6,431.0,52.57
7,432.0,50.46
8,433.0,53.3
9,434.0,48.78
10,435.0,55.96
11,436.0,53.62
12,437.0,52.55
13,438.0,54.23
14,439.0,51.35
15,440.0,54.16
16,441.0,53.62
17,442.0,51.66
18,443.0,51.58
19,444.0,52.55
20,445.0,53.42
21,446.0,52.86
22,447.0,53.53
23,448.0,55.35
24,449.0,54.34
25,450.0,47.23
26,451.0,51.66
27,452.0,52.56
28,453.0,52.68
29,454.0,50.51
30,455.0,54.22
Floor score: 945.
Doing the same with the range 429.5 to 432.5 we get 1009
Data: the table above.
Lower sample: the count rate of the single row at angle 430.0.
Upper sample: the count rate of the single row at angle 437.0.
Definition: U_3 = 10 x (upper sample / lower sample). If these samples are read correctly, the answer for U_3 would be 9.5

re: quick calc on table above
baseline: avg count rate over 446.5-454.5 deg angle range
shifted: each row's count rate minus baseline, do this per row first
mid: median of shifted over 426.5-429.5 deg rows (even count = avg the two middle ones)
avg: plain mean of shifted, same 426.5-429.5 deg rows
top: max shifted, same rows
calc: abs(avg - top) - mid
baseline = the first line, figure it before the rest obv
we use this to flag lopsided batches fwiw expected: 5.4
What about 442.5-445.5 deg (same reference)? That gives 0.6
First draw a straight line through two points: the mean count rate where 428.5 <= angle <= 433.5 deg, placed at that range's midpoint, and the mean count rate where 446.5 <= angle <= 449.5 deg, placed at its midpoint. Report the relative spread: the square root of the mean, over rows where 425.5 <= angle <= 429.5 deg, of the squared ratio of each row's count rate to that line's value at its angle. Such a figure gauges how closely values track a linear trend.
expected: 0.985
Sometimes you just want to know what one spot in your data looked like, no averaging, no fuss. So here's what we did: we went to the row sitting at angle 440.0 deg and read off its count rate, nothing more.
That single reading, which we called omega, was 54.16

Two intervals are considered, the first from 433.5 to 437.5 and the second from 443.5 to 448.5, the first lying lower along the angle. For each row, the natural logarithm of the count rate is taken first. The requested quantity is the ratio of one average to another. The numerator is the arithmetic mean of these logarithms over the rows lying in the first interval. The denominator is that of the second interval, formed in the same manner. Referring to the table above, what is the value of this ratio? 0.996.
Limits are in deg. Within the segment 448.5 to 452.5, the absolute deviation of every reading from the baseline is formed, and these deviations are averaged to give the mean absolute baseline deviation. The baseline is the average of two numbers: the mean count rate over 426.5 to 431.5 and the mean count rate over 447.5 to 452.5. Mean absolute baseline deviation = 2.0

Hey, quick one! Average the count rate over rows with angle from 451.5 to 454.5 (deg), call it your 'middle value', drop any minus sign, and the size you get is 51.9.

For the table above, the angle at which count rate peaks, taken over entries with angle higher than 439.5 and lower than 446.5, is 440.0 deg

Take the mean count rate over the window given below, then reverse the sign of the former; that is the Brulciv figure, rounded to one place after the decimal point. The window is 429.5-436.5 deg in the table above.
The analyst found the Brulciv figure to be -52.8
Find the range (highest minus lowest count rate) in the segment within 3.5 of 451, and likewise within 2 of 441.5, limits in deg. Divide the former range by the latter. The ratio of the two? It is 3.1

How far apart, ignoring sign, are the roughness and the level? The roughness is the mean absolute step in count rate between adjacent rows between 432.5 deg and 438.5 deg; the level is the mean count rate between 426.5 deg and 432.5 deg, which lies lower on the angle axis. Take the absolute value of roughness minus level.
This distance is 47.9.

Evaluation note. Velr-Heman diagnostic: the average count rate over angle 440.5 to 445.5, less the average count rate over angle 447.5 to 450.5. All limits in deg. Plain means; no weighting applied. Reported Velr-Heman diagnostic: 0.3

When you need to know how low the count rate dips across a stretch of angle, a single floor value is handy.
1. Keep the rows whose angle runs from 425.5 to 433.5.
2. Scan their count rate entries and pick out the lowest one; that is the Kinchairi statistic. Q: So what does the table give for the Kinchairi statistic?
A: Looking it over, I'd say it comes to 47.87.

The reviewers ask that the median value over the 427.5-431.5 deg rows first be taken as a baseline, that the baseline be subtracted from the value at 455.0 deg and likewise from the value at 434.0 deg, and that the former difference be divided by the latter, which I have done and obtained -1.5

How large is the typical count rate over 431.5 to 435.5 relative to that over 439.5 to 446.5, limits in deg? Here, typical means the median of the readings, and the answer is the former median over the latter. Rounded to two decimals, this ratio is 0.98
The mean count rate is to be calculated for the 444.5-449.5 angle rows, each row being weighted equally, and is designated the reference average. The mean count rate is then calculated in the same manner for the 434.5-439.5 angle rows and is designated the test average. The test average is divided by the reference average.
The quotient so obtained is 0.99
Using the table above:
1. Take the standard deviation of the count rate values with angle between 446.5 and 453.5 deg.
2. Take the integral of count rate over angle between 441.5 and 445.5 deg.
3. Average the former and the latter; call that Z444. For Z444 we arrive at 106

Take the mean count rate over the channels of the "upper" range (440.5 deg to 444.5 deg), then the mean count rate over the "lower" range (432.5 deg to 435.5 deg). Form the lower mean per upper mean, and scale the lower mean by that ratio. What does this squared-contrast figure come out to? 53.0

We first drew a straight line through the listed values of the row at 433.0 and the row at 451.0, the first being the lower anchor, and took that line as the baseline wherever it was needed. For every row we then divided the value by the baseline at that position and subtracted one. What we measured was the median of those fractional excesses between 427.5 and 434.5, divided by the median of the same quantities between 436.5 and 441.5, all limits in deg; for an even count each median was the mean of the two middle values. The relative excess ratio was -2.8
